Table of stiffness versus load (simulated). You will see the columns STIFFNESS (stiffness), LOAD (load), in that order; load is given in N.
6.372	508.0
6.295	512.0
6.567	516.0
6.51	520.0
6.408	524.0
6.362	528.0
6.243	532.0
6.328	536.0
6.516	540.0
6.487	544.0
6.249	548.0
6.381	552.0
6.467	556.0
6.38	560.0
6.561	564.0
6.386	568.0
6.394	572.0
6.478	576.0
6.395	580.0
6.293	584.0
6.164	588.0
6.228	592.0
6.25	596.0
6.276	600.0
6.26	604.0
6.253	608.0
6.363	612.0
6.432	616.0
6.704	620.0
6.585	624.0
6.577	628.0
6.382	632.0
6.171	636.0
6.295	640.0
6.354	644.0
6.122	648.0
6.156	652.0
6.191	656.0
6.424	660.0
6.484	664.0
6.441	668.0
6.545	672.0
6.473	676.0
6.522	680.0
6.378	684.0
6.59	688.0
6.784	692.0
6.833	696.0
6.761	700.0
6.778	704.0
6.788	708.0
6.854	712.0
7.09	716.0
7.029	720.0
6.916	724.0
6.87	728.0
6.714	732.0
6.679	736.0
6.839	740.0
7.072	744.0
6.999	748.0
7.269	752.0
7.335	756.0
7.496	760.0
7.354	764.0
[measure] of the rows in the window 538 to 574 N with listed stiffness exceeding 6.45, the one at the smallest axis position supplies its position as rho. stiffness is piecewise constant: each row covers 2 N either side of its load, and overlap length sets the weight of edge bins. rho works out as 540.0 N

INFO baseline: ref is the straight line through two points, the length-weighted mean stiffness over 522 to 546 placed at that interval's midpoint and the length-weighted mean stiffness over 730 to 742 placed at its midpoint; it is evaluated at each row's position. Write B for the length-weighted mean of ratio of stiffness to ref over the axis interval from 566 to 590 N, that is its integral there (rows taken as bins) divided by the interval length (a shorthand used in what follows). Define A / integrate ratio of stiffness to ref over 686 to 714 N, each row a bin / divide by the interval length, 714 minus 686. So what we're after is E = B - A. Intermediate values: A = 1.01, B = 0.98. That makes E -0.03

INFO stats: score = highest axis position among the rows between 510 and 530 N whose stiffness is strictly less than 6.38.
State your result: 528.0 N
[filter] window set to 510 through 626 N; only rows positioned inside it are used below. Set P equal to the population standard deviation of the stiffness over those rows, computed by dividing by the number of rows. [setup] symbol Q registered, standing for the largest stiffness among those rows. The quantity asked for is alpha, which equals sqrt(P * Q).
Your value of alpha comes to 0.92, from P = 0.13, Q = 6.704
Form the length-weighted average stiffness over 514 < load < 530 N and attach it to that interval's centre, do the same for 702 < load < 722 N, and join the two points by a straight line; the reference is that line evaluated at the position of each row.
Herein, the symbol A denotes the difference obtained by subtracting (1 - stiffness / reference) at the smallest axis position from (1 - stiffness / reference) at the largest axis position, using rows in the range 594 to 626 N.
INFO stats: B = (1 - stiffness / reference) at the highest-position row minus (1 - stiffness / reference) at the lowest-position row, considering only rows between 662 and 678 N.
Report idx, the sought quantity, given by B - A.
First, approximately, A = -0.041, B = 0.006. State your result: 0.046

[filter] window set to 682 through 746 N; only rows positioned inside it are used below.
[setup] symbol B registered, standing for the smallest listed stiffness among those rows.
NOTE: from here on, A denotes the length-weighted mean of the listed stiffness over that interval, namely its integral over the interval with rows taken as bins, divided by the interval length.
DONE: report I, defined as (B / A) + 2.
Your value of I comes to 2.936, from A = 6.81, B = 6.378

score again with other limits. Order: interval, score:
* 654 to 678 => 656.0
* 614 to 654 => 652.0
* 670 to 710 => 684.0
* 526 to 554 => 548.0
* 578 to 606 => 604.0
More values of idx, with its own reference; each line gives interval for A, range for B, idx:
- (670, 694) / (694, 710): 0.039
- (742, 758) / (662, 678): 0.039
